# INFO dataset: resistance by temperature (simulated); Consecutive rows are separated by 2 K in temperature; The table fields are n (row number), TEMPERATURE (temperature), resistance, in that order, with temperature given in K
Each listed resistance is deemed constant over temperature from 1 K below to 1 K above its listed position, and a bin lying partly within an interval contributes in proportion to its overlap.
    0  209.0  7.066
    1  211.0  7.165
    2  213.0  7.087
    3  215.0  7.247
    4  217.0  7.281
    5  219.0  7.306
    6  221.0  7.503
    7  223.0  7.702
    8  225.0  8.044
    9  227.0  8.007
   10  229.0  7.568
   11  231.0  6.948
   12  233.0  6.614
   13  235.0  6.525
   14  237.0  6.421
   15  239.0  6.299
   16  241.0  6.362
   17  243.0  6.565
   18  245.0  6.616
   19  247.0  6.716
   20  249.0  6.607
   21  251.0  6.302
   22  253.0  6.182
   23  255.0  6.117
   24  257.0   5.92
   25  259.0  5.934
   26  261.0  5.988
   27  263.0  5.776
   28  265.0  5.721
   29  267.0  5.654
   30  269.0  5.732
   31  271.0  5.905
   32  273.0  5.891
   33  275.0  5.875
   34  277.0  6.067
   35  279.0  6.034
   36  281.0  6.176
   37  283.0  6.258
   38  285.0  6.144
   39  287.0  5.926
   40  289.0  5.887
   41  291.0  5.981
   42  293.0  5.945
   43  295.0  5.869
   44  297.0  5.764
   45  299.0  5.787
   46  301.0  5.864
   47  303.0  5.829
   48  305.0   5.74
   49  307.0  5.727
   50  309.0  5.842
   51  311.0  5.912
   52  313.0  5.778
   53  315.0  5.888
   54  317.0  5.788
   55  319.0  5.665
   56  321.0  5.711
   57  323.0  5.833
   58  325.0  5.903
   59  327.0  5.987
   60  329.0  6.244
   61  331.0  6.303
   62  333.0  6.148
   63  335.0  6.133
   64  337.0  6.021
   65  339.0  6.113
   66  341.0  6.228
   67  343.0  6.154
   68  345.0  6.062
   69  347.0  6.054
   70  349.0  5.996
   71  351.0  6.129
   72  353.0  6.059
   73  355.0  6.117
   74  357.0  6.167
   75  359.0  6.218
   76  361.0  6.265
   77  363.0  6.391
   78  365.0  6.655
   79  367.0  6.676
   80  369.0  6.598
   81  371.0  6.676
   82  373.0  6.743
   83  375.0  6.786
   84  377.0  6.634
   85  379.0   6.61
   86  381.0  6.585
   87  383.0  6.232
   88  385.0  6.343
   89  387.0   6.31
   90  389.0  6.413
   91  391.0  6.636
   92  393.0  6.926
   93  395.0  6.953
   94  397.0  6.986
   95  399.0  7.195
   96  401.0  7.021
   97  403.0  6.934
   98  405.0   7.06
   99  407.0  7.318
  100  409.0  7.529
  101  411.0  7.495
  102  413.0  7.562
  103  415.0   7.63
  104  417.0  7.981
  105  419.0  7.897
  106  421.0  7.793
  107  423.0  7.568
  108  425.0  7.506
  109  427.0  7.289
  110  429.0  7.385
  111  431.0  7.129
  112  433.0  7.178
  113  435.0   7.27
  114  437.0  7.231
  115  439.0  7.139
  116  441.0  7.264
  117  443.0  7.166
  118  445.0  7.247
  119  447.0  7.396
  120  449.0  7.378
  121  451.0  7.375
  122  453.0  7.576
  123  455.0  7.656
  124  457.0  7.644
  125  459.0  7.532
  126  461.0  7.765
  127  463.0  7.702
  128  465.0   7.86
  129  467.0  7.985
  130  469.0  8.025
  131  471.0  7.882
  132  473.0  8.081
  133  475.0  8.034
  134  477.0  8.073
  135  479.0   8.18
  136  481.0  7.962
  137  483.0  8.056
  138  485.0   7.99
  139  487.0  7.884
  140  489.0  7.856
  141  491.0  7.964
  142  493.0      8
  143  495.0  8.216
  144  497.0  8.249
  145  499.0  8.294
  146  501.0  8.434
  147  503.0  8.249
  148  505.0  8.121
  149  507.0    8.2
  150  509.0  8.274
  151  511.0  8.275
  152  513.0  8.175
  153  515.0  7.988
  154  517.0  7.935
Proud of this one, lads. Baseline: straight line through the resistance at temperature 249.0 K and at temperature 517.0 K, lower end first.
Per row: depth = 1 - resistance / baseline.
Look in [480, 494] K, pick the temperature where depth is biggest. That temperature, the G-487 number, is 489.0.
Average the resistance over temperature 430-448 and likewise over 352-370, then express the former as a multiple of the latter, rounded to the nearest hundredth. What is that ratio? 1.14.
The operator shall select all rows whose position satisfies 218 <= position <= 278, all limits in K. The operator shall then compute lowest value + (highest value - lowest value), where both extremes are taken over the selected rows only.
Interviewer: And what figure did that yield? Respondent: 8.0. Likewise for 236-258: 6.7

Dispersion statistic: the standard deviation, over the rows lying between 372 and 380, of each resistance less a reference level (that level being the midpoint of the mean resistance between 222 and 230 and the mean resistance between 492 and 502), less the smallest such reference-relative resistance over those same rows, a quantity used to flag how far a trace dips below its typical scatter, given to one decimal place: 1.5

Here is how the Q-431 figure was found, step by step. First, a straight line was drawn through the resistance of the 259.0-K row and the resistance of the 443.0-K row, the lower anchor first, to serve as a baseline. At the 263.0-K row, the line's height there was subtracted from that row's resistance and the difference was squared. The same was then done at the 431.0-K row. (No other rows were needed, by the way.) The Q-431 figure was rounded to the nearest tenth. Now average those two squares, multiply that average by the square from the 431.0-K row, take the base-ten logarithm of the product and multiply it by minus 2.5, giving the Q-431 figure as 11.2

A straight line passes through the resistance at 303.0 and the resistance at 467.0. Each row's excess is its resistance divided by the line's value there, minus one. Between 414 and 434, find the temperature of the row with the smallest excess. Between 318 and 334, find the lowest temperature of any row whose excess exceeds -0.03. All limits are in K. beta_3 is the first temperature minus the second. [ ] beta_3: 104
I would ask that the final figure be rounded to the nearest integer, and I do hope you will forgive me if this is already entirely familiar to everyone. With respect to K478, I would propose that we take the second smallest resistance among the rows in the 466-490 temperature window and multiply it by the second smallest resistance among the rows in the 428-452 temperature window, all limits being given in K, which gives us 56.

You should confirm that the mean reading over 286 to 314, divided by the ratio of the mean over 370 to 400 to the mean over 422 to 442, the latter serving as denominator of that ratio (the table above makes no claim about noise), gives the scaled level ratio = 6.4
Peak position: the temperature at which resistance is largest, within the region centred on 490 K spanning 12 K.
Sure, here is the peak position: 495.0 K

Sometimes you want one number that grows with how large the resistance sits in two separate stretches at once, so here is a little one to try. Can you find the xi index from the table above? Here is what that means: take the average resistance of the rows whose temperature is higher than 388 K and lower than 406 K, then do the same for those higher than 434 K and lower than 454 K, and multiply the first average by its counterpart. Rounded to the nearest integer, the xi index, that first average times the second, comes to 50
